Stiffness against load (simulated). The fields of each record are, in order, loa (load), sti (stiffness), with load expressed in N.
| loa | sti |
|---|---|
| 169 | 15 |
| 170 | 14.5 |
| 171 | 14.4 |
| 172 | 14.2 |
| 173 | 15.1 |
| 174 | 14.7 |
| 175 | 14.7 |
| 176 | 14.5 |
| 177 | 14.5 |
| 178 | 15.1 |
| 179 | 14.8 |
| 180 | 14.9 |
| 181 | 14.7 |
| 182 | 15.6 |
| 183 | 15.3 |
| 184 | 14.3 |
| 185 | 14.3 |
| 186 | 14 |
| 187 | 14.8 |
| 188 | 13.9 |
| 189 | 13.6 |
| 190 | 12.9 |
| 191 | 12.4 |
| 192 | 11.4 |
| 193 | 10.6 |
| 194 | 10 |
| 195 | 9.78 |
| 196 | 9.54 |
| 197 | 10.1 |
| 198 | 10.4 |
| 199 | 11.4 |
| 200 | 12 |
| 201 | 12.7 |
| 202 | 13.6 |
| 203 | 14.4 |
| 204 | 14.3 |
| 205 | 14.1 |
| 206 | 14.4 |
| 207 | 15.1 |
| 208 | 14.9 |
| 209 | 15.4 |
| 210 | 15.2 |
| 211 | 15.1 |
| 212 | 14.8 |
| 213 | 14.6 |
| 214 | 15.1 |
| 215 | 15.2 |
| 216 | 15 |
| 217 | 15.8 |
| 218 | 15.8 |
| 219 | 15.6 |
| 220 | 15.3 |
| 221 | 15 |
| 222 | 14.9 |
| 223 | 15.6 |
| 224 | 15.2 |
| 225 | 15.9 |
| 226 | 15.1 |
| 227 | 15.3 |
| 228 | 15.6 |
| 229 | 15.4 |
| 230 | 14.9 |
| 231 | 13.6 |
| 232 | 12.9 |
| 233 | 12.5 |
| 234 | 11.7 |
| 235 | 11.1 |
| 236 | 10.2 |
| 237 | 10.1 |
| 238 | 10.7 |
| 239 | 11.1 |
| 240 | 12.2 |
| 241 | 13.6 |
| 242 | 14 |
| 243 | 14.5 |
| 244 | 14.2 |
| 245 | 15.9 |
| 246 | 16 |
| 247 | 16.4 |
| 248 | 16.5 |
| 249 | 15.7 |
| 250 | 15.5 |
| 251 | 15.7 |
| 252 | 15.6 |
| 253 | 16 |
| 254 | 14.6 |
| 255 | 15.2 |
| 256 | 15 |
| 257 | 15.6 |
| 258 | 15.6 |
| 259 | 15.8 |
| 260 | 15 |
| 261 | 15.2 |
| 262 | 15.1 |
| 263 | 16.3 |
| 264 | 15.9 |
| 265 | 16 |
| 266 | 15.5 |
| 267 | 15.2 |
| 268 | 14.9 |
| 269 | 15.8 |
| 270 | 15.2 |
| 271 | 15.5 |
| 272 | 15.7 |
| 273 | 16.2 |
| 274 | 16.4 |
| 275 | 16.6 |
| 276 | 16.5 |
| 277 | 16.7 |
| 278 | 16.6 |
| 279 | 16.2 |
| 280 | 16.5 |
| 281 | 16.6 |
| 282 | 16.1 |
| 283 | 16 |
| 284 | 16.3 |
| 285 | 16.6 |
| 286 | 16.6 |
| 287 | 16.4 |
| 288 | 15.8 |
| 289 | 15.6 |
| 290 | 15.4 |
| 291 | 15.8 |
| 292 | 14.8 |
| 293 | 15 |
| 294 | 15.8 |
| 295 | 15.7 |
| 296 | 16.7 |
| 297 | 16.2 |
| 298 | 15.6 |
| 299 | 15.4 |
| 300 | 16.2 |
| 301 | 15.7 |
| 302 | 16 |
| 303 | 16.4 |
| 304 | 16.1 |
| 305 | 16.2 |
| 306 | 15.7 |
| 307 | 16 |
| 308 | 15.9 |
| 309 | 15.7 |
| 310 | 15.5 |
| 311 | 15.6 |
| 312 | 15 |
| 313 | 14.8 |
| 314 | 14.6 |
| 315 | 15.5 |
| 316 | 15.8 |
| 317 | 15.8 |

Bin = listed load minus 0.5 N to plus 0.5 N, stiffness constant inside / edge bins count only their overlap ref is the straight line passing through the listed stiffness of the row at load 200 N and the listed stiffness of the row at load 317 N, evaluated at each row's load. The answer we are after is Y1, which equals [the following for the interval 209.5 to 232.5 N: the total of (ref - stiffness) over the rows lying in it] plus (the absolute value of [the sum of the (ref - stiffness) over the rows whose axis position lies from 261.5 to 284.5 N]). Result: -18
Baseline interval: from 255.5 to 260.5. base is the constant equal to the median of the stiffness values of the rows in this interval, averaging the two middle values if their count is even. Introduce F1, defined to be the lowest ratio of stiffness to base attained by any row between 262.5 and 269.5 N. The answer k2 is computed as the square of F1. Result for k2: 0.91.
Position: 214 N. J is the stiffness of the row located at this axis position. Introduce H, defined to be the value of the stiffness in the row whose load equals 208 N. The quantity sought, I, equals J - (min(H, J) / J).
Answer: 14.1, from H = 14.9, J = 15.1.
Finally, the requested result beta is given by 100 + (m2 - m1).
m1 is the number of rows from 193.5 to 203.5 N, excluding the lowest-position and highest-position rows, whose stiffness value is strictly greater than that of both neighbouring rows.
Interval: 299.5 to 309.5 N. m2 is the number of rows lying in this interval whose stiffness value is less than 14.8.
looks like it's 100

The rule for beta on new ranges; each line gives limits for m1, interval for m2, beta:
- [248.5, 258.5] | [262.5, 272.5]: 97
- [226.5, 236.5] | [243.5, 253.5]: 100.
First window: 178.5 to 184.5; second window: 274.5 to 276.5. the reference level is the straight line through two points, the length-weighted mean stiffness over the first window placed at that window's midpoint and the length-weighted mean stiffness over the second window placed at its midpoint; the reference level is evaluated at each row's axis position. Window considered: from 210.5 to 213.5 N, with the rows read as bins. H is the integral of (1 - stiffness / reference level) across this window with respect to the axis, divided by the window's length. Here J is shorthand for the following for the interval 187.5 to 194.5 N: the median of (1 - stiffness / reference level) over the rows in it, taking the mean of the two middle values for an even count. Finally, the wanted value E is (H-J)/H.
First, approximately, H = 0.04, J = 0.18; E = -3.4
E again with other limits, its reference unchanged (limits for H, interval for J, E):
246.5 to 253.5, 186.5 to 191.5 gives -7.0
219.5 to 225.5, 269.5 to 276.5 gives 0.1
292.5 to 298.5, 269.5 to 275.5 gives 0.5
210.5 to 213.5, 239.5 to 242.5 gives -2.7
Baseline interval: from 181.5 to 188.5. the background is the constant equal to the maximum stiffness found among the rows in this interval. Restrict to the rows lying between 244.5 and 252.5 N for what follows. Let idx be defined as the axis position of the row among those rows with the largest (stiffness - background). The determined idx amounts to 248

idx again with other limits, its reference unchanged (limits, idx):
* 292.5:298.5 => 296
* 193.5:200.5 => 200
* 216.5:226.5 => 225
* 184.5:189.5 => 187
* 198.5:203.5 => 203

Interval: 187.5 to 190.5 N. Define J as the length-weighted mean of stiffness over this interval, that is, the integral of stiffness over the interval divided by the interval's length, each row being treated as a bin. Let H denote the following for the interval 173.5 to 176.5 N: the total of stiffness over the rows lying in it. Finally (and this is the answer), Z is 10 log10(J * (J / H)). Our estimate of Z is 6.2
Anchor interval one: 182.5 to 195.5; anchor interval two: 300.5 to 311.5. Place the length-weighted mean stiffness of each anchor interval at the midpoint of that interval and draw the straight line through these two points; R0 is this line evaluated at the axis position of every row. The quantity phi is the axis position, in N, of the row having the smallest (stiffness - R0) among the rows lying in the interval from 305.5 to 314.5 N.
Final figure 314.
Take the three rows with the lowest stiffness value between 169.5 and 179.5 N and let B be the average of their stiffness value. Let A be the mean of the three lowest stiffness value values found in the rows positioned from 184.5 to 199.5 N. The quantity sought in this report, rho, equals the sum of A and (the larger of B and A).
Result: 24.1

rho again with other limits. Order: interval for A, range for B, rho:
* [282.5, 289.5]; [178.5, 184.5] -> 31.6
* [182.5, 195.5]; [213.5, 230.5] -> 25.1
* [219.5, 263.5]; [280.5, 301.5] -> 25.4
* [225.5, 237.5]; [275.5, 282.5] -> 26.7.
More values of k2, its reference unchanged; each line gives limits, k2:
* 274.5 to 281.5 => 1.08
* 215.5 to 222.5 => 0.91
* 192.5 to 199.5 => 0.37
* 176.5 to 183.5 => 0.86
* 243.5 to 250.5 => 0.83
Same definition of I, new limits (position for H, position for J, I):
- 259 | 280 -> 15.5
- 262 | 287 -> 15.5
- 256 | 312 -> 14.0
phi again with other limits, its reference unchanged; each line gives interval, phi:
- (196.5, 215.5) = 197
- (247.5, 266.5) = 254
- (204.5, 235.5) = 235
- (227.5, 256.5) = 237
